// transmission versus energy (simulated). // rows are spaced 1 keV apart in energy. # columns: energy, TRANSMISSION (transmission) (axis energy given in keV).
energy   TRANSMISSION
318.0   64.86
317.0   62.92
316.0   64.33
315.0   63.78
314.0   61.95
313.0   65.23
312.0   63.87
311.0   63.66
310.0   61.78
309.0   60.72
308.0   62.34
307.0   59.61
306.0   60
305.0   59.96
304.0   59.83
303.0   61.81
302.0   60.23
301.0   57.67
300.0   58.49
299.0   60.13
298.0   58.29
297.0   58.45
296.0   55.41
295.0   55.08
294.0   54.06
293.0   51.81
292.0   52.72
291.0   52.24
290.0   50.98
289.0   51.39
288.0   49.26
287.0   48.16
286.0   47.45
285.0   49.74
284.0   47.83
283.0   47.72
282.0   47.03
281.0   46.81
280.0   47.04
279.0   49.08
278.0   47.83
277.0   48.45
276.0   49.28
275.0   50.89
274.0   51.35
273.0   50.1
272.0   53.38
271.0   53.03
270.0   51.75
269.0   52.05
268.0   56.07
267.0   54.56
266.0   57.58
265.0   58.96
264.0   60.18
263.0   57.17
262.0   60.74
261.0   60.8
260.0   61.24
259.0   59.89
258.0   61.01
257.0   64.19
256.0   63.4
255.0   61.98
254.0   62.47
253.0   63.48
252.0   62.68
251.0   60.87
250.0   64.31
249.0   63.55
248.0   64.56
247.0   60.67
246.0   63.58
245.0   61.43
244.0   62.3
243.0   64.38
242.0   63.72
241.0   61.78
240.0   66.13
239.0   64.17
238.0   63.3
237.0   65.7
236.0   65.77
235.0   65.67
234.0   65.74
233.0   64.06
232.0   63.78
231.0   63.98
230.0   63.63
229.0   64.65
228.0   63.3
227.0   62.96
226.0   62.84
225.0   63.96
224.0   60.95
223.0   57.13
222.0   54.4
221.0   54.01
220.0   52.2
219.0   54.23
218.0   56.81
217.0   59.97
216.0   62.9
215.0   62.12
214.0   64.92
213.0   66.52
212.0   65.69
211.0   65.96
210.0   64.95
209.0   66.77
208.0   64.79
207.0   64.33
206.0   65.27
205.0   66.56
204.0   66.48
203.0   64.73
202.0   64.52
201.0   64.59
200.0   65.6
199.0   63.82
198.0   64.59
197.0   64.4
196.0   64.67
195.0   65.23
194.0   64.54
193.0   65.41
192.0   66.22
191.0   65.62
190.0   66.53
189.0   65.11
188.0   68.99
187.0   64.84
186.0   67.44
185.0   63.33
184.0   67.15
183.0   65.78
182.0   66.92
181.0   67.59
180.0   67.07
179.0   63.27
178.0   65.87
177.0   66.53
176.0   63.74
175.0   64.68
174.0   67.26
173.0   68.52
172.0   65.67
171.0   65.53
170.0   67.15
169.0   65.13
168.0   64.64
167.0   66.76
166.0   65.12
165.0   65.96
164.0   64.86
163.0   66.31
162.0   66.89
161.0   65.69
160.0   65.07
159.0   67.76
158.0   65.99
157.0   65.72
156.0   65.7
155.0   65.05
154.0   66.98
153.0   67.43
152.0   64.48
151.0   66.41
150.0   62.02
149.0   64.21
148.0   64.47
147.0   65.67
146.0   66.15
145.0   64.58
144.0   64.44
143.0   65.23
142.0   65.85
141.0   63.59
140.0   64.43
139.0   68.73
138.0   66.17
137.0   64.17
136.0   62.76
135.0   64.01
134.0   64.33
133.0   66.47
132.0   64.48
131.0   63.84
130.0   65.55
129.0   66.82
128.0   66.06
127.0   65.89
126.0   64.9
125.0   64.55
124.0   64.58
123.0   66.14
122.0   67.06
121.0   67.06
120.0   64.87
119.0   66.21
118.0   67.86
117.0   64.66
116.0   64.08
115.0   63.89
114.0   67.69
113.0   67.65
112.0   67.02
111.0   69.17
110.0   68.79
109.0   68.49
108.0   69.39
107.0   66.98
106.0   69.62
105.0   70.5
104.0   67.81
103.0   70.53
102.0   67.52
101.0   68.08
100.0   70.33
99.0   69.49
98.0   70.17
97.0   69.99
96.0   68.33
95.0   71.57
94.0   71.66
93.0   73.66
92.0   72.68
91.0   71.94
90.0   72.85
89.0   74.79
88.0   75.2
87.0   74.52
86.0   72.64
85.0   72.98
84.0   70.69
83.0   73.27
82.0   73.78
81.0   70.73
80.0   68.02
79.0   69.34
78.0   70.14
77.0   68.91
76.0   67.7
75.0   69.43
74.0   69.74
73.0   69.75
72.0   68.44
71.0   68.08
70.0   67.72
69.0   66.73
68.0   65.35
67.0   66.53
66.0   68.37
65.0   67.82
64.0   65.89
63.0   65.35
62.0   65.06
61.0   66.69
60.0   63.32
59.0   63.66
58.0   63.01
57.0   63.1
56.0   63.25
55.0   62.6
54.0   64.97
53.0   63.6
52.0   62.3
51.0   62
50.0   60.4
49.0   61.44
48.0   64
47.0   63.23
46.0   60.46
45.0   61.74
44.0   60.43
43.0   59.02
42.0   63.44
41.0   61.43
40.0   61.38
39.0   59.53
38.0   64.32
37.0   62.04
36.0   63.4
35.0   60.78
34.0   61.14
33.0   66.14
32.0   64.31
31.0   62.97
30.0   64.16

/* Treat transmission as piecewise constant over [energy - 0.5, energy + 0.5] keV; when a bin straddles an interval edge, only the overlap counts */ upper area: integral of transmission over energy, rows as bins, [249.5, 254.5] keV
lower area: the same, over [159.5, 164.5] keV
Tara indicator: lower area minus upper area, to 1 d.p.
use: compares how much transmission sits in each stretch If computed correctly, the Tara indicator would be 15.0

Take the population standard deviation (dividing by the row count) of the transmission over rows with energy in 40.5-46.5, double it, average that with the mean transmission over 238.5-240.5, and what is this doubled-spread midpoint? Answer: 34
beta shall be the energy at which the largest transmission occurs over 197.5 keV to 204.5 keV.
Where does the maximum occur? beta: 204.0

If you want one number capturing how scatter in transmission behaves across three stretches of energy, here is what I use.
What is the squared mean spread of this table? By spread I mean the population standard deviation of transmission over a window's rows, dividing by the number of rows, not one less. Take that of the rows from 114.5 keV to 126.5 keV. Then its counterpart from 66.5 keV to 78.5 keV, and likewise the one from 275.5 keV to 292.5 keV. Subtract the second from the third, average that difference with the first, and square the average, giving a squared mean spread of 1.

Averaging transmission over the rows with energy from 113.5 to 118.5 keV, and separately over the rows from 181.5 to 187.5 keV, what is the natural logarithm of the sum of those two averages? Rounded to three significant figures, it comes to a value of 4.88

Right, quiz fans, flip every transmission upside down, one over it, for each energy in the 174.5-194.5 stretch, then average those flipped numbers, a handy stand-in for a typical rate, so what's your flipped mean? 0.0152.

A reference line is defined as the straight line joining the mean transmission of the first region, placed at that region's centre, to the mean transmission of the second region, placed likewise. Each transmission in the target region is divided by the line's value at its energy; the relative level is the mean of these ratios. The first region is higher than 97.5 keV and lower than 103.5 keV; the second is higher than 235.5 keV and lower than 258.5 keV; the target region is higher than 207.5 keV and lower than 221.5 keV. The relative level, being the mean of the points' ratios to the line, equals 0.95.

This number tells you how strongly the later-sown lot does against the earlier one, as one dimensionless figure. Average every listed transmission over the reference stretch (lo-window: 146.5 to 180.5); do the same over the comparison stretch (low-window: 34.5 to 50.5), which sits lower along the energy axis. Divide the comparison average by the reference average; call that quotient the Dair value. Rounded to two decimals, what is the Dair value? 0.94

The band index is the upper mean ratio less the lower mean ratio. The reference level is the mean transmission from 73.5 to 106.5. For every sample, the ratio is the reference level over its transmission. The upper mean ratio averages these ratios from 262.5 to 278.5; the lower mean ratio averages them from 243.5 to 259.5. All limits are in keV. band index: 0.20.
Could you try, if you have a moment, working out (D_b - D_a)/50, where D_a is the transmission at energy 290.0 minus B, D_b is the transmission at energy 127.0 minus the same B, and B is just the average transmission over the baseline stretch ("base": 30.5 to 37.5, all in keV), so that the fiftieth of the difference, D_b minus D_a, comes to 0.30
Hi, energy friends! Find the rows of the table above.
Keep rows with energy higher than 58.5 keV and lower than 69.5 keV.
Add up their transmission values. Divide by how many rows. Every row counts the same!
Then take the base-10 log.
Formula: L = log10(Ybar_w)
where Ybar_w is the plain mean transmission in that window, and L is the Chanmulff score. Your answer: 1.82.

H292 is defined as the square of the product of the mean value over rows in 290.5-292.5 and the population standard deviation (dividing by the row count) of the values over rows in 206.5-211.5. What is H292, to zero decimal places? 2149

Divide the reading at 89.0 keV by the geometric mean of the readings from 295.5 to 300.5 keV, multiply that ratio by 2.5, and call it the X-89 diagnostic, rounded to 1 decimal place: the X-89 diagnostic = 3.2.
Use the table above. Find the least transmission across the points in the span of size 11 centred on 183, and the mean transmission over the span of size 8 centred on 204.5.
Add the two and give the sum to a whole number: 128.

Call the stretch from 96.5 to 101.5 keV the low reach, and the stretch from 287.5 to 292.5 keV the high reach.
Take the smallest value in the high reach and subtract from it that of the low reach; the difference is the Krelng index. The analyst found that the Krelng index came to -19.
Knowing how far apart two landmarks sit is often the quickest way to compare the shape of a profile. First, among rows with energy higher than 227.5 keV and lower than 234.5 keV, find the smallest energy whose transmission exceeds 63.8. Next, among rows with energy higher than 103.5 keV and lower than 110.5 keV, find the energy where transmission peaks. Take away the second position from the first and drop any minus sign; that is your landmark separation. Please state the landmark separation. 124 keV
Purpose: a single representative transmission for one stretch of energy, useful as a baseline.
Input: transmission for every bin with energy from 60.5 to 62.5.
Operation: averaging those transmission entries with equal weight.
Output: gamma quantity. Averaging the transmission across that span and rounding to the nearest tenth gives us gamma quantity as 65.9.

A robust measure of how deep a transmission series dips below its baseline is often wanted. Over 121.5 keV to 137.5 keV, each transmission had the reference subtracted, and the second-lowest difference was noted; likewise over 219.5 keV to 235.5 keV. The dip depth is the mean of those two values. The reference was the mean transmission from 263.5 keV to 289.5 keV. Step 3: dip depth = 8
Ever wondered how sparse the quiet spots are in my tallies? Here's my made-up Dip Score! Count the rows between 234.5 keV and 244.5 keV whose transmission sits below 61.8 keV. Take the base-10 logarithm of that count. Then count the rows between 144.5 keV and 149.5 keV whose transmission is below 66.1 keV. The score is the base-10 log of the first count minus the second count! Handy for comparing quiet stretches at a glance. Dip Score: -4.0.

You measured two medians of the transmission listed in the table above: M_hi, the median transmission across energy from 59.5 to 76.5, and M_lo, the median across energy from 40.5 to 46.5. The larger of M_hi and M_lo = 67.7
